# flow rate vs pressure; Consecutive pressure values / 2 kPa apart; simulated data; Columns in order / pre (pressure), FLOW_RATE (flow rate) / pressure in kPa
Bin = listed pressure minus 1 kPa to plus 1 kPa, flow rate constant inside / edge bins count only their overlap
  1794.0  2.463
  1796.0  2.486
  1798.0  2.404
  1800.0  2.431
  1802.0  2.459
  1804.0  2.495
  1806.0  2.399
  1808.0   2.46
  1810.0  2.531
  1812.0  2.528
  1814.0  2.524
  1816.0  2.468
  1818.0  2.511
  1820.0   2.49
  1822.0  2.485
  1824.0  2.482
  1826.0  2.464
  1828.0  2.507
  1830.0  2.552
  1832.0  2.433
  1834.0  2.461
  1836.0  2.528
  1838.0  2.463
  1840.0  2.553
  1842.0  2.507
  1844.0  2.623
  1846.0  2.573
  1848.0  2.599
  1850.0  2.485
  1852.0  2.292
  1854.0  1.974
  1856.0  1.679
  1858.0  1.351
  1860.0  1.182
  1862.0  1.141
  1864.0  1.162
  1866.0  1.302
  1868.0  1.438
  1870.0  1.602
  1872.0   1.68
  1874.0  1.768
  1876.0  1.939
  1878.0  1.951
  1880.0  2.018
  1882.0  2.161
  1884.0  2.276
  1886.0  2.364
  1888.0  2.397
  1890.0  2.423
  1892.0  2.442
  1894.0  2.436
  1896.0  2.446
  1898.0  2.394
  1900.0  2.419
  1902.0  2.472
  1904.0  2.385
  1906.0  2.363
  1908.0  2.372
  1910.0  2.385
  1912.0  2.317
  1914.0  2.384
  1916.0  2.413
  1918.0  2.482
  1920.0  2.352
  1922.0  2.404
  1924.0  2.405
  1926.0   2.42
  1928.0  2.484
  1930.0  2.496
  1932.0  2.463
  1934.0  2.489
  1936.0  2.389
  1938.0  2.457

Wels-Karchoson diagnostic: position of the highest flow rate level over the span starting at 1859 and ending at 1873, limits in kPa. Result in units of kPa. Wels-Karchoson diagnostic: 1872.0 kPa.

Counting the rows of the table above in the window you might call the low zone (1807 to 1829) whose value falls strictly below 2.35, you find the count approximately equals 0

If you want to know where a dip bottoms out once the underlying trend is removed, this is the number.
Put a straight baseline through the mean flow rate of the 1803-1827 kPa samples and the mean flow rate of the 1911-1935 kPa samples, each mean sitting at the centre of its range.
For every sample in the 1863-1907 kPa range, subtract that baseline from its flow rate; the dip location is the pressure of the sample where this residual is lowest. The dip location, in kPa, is 1864.0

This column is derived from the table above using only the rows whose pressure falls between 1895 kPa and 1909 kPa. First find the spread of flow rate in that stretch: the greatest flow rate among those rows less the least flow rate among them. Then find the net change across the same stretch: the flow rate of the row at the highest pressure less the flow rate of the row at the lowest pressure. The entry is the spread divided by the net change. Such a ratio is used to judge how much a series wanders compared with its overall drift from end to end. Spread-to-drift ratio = -1.5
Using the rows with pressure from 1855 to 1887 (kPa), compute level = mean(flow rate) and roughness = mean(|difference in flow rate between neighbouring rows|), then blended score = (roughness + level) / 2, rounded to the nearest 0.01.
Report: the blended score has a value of 0.90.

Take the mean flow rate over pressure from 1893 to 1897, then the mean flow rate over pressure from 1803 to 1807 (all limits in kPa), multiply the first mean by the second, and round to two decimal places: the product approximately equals 5.97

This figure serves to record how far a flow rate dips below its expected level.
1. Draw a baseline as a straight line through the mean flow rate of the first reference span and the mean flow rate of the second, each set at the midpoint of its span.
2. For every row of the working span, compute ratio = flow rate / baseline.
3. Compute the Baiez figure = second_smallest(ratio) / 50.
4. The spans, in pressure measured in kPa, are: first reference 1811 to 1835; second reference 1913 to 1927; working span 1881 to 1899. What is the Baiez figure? 0.019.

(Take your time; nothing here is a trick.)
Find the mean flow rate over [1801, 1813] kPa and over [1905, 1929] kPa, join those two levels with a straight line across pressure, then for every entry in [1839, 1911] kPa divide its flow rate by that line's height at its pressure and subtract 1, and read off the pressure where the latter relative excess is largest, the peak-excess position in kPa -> 1844.0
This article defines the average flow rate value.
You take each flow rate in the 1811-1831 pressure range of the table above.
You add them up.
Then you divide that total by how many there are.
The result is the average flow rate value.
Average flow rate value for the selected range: 2.5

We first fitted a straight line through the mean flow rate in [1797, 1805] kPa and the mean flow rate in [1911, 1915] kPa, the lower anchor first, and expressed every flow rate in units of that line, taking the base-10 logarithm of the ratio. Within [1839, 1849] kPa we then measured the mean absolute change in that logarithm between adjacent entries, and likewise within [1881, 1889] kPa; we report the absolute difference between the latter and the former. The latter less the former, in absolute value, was 0.005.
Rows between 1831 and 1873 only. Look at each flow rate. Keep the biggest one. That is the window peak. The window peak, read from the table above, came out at 2.623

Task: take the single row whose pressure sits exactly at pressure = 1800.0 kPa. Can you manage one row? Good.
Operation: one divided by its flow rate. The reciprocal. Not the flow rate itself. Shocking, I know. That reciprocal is 0.41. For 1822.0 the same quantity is 0.40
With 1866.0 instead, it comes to 0.77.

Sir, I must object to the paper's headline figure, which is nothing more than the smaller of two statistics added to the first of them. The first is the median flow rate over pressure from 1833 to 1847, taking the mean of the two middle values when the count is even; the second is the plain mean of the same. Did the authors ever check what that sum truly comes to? 5.1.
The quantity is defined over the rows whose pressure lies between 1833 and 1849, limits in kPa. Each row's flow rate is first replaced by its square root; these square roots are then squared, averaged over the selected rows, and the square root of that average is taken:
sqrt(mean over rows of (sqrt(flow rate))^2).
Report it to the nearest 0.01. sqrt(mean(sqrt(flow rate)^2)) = 1.59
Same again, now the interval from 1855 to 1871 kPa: 1.16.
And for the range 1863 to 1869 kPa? 1.14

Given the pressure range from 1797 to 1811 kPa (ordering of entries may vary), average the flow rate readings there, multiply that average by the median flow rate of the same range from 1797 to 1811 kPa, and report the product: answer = 6.03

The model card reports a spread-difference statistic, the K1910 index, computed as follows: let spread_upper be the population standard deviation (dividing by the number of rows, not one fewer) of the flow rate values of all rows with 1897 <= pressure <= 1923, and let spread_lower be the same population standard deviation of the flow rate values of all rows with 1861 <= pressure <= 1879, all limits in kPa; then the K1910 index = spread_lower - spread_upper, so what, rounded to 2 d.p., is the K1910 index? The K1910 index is 0.25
